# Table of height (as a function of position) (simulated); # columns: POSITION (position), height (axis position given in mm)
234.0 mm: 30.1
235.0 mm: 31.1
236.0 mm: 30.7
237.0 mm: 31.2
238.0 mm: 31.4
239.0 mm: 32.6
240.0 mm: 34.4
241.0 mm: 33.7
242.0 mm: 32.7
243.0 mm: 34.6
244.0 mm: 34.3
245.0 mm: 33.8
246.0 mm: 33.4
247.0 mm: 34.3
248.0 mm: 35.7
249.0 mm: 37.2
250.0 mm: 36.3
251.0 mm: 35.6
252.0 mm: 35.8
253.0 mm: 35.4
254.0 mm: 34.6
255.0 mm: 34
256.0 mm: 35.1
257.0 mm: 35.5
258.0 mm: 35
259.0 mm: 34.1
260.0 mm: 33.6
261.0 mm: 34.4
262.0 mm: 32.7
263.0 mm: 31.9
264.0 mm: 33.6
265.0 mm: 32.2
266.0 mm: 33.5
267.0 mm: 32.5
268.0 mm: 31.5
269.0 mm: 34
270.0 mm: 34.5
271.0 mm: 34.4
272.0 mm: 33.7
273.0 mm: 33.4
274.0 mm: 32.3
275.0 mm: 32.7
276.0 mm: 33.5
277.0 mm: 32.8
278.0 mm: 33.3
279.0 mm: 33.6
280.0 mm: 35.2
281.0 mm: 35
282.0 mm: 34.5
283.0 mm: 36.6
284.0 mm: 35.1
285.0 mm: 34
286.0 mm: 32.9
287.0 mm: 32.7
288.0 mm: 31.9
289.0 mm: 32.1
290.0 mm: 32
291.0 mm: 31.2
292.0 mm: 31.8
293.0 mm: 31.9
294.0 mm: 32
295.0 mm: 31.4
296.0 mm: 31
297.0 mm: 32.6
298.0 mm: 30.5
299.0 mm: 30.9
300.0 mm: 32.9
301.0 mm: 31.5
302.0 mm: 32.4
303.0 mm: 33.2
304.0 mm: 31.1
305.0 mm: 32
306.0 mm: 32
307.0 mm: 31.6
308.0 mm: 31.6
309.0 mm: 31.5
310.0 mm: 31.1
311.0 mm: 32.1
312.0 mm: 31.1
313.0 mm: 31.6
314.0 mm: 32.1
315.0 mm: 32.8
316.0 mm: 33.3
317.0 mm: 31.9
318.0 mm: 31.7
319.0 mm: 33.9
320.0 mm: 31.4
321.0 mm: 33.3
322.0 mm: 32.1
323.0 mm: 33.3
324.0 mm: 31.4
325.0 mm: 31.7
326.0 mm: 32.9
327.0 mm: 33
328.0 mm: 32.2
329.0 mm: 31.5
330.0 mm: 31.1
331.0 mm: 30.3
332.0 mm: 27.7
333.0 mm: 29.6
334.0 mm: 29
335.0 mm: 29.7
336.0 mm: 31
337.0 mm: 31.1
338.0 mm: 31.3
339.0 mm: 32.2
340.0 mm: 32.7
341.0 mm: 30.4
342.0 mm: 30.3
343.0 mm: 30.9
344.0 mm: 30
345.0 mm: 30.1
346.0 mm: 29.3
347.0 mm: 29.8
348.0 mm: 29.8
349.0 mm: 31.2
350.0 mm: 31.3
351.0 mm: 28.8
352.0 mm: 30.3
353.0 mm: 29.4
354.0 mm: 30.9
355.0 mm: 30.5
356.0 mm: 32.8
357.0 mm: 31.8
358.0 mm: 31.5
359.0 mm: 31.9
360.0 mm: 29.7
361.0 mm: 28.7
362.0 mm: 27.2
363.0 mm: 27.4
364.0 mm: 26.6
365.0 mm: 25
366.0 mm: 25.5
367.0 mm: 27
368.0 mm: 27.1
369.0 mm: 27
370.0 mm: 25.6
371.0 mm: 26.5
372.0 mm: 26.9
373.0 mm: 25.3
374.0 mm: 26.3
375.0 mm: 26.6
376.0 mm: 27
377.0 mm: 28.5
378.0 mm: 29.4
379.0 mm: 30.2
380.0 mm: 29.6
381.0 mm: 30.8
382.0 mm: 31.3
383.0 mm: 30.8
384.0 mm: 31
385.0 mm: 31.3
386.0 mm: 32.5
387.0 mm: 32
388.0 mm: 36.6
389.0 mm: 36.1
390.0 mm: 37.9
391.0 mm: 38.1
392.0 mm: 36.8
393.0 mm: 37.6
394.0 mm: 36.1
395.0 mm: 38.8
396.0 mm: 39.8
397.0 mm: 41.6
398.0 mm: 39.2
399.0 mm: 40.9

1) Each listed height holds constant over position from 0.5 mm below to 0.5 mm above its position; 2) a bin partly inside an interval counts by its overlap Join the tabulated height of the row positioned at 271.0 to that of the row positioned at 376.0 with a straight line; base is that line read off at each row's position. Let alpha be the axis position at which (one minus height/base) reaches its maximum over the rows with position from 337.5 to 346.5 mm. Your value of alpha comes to 346.0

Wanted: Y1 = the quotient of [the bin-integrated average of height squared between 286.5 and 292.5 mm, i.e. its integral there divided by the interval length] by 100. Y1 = 10.2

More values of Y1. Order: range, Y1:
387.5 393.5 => 13.8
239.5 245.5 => 11.5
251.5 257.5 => 12.3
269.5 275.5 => 11.2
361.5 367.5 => 7.0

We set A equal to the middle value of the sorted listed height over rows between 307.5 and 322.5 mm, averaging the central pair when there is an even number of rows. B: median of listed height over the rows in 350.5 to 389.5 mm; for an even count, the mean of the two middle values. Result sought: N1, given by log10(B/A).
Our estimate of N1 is -0.04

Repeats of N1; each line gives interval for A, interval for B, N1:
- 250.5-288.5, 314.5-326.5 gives -0.02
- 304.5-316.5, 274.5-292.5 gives 0.02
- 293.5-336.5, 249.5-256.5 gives 0.05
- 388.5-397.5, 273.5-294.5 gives -0.06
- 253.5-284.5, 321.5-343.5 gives -0.03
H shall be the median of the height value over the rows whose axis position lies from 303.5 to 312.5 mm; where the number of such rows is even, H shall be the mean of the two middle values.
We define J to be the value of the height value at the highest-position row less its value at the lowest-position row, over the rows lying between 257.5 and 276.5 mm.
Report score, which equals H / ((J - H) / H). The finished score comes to -30.2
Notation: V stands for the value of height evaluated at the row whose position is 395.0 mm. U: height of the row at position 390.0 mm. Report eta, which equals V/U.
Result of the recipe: 1.02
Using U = 37.9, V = 38.8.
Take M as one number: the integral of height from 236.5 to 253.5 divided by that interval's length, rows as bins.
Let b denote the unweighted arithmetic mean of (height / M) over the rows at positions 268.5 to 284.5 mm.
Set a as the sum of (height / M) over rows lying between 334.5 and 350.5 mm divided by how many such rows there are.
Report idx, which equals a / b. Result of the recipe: 0.90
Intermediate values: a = 0.90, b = 0.99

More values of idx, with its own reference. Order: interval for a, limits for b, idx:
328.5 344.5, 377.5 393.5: 0.92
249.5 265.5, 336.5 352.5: 1.12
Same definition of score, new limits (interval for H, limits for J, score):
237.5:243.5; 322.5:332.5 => -28.4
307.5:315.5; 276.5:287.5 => -31.5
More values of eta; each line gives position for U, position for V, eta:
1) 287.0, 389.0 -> 1.10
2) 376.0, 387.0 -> 1.19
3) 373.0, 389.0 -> 1.43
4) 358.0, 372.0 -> 0.85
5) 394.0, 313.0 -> 0.88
